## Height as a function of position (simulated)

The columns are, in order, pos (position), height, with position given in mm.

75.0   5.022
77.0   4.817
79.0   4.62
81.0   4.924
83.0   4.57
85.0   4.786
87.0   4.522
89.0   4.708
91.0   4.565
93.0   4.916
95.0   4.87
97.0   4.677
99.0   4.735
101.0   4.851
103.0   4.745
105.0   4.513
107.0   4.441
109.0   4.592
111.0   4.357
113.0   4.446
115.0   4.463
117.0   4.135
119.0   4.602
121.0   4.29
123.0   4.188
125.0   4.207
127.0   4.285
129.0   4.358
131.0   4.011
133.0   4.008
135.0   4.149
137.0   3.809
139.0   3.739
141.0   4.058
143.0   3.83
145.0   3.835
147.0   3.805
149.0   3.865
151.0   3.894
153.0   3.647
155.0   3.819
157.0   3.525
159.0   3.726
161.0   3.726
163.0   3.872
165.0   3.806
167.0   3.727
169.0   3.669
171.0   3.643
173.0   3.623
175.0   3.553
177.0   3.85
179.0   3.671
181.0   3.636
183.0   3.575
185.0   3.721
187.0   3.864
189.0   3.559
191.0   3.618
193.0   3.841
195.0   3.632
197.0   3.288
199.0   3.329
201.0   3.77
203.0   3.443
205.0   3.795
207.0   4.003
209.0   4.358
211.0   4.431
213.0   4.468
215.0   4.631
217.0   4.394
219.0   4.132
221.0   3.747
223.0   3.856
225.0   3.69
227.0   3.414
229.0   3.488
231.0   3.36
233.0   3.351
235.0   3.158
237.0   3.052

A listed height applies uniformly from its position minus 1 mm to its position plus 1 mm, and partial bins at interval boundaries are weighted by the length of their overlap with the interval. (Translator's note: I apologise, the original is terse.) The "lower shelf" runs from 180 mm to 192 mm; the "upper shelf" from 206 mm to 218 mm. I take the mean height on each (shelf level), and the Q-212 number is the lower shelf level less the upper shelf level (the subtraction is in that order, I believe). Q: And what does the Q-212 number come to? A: -0.72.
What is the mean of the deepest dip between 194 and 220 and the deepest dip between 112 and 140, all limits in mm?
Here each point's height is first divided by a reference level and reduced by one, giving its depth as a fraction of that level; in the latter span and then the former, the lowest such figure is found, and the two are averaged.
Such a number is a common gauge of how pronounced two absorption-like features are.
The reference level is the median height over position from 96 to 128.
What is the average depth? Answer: -0.211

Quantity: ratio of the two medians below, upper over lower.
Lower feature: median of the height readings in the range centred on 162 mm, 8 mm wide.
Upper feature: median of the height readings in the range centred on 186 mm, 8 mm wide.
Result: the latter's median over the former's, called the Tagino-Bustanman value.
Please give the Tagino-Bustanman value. 0.97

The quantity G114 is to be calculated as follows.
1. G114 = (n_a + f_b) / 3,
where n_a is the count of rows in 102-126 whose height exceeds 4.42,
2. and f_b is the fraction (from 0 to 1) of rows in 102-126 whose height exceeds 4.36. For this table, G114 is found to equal 2.5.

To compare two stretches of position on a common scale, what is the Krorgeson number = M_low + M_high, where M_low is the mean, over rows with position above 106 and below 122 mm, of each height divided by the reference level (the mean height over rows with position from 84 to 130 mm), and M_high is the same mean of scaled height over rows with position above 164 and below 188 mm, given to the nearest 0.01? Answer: 1.79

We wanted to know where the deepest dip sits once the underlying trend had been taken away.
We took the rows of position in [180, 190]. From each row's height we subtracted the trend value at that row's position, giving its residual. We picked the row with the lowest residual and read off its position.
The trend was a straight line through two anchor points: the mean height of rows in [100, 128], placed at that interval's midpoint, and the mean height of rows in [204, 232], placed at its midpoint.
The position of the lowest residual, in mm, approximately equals 183.0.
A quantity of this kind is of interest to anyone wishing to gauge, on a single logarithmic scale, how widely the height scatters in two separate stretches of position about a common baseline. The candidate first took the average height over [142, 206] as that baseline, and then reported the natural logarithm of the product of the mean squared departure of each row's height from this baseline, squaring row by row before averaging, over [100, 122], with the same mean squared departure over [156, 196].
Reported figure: -4.9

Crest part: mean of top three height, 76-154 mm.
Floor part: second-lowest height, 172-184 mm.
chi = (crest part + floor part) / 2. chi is 4.24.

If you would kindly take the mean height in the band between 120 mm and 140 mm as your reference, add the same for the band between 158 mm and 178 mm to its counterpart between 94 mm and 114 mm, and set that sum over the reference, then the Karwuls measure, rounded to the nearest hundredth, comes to 2.03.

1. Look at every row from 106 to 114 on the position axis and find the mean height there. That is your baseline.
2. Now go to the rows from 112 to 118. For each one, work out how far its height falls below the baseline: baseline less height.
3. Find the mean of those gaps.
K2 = 0.11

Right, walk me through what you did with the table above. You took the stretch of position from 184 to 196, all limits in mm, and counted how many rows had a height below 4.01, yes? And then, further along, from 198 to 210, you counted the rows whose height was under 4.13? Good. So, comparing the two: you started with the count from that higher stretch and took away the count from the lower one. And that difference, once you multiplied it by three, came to -3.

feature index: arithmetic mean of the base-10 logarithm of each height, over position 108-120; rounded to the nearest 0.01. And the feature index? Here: 0.65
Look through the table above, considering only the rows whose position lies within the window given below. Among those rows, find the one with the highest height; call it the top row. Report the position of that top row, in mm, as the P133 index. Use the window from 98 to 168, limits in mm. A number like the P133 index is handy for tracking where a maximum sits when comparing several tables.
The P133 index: 101.0 mm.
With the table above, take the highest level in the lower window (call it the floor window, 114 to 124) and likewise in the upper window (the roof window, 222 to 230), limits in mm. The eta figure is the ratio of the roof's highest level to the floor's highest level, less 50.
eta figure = -49.2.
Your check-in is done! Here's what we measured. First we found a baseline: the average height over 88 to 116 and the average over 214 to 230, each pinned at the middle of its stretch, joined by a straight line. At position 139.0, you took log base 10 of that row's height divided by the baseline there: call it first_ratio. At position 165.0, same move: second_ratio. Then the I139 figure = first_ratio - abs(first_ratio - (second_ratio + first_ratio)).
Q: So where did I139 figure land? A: -0.12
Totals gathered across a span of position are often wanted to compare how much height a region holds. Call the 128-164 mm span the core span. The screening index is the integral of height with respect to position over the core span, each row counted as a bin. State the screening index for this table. 139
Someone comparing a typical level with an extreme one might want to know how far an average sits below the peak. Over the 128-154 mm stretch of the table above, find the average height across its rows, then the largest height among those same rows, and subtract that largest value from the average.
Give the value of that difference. -0.43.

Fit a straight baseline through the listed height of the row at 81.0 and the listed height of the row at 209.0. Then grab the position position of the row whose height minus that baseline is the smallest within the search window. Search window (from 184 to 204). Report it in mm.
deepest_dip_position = 197.0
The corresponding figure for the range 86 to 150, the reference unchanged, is 139.0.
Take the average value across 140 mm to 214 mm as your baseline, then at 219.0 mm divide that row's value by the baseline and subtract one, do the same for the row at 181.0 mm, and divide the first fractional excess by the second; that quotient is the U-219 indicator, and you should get -2.7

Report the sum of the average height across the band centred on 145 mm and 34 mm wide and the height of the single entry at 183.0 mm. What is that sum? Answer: 7.45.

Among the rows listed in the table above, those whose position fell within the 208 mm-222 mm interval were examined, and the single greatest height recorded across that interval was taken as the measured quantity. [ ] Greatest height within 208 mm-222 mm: 4.631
